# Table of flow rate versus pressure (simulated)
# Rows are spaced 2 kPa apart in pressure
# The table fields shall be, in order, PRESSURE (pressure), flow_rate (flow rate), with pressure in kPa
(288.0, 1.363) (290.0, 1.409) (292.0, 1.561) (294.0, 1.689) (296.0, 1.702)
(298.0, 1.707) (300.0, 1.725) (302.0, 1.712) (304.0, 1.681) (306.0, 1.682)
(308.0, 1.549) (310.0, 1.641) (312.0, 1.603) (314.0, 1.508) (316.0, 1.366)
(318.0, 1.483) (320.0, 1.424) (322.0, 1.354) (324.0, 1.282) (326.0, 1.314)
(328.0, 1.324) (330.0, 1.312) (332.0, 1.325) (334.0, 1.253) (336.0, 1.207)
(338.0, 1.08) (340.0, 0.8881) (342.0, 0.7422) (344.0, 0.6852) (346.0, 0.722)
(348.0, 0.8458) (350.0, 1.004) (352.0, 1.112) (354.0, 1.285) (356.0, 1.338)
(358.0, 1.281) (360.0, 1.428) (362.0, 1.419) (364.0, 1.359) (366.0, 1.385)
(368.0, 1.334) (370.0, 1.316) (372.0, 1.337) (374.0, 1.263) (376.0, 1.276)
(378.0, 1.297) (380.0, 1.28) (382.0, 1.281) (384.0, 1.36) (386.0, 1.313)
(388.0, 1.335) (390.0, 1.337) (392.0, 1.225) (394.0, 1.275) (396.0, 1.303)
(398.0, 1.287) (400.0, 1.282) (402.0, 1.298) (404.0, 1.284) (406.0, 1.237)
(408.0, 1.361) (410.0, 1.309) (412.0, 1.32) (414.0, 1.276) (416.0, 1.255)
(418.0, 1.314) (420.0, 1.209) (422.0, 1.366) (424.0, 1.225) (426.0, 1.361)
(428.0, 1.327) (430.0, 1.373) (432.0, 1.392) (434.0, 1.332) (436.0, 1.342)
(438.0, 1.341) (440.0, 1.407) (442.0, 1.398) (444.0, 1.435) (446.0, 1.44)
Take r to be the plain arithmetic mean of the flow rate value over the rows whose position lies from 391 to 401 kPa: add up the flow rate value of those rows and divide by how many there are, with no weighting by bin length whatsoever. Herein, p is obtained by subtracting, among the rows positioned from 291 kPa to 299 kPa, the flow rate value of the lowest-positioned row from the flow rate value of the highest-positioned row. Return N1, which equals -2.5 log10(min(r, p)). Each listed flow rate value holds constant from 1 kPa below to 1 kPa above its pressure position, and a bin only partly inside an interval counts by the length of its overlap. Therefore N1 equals 2.09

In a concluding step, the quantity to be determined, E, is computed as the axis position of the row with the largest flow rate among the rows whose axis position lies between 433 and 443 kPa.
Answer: 440.0 kPa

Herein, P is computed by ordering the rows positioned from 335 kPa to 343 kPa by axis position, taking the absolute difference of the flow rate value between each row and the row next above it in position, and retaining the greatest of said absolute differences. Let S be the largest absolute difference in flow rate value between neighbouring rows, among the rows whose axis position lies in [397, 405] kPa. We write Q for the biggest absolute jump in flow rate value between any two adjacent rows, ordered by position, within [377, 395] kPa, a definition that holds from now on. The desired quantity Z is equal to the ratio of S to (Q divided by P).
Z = 0.03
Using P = 0.192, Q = 0.112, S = 0.02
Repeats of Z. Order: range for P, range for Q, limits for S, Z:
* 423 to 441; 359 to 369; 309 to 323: 0.32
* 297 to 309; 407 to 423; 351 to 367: 0.15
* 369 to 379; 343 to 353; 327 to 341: 0.09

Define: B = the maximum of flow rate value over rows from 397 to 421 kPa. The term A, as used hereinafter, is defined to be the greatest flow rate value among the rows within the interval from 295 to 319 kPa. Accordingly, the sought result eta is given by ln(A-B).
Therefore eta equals -1.0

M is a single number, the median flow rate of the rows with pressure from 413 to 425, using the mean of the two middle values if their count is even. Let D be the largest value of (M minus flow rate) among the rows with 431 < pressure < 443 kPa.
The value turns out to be -0.07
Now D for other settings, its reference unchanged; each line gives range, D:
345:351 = 0.54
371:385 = 0.00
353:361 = -0.02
